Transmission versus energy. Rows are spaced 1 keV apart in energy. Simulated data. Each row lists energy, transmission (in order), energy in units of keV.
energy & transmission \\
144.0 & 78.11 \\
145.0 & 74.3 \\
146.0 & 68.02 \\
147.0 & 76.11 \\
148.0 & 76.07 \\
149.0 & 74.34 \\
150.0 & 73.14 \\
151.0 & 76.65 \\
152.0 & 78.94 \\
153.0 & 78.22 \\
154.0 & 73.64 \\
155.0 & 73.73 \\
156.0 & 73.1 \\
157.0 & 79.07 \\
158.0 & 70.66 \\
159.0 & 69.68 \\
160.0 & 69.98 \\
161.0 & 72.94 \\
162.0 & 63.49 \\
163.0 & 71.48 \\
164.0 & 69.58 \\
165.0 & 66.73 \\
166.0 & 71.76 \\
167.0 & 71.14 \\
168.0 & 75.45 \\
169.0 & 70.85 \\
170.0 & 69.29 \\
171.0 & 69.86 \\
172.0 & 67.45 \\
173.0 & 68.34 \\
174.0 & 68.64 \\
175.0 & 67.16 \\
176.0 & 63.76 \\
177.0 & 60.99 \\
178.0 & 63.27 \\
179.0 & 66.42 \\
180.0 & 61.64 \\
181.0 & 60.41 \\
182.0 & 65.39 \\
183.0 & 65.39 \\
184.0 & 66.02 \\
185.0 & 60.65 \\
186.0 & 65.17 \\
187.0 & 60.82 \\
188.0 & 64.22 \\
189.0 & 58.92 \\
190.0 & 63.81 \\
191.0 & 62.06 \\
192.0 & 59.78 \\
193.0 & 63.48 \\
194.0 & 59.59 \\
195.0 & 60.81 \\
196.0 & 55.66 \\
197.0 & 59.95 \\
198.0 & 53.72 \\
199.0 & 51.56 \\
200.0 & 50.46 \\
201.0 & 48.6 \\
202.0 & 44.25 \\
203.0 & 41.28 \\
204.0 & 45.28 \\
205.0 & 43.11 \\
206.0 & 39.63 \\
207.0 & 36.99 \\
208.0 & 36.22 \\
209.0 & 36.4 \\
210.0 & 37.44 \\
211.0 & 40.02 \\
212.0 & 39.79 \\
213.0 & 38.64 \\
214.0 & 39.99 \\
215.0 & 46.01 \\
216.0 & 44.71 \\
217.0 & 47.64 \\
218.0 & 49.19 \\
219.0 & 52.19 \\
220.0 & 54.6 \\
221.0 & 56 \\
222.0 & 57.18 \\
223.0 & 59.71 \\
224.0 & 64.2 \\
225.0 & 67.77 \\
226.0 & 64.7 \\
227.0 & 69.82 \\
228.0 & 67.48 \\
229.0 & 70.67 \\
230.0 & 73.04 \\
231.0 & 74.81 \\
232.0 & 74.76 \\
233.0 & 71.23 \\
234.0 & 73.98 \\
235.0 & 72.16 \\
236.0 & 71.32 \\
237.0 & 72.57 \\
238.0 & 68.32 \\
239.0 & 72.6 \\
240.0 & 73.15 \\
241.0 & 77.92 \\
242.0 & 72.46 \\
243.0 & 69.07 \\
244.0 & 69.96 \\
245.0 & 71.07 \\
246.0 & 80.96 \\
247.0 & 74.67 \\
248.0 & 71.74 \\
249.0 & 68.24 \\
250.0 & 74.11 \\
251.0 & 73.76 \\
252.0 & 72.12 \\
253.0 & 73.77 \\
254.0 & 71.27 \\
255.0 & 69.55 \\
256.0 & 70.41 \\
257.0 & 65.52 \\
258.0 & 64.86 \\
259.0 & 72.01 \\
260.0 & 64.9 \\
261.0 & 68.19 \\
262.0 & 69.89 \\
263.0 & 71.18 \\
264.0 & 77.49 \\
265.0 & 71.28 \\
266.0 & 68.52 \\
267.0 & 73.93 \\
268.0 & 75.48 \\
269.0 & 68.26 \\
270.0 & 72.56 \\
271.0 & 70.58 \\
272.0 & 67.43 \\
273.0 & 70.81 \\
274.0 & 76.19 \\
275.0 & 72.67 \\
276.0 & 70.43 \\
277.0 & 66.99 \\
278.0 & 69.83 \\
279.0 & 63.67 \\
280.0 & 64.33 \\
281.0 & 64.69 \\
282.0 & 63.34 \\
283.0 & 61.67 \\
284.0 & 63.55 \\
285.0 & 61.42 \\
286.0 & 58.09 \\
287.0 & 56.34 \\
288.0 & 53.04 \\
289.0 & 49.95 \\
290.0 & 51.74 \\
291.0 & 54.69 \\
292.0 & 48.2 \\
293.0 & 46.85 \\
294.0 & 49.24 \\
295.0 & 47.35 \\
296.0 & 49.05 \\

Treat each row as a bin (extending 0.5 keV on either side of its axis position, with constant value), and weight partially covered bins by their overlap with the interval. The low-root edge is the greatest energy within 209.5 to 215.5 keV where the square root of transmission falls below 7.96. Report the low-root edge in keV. 215.0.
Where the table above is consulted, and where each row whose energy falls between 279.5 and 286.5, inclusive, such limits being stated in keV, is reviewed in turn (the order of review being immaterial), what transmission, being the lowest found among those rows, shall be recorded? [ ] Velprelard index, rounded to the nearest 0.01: 58.09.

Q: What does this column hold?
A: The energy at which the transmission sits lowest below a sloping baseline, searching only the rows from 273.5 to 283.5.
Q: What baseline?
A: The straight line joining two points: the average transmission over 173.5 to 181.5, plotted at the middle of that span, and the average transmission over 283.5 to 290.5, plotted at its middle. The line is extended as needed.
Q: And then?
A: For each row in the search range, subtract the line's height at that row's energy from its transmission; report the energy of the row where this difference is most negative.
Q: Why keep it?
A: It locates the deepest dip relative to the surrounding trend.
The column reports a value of 283.0 keV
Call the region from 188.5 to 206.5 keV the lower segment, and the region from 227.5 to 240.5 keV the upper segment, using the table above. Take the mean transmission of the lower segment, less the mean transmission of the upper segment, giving -19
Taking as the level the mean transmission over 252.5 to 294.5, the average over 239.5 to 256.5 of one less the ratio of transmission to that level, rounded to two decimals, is -0.11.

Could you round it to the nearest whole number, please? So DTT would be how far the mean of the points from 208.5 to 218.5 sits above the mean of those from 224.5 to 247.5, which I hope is -30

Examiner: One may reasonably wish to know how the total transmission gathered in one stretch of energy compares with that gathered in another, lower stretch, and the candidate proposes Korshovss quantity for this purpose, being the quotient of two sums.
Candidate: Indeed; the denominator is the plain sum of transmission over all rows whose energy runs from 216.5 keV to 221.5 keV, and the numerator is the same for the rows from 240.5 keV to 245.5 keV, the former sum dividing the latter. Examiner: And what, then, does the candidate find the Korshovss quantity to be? 1.4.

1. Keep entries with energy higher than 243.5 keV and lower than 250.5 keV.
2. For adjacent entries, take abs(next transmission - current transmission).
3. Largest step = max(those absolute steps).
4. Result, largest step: 9.9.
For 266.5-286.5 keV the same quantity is 7.2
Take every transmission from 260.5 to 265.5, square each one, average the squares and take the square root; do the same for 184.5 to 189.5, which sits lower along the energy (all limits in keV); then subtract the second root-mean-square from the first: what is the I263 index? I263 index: 10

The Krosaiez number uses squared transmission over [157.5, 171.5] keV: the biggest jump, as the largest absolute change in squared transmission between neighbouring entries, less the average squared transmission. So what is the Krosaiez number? -3647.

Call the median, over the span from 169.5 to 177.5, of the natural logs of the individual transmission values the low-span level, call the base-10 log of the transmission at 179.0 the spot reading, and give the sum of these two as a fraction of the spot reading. 3.31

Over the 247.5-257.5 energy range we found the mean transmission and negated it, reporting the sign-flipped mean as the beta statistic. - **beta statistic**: -71.0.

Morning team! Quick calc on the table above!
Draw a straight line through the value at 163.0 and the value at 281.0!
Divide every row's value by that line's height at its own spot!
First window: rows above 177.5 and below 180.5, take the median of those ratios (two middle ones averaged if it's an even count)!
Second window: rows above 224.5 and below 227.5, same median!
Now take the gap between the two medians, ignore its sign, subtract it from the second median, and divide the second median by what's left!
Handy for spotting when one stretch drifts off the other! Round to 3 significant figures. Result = 1.11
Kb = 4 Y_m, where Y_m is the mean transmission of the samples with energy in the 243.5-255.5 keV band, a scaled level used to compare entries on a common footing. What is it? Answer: 290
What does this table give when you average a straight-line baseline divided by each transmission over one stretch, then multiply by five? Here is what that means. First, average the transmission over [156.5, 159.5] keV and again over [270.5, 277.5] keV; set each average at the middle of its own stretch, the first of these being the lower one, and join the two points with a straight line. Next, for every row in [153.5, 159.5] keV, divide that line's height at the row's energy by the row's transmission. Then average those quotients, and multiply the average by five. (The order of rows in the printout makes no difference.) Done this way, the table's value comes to 5.0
